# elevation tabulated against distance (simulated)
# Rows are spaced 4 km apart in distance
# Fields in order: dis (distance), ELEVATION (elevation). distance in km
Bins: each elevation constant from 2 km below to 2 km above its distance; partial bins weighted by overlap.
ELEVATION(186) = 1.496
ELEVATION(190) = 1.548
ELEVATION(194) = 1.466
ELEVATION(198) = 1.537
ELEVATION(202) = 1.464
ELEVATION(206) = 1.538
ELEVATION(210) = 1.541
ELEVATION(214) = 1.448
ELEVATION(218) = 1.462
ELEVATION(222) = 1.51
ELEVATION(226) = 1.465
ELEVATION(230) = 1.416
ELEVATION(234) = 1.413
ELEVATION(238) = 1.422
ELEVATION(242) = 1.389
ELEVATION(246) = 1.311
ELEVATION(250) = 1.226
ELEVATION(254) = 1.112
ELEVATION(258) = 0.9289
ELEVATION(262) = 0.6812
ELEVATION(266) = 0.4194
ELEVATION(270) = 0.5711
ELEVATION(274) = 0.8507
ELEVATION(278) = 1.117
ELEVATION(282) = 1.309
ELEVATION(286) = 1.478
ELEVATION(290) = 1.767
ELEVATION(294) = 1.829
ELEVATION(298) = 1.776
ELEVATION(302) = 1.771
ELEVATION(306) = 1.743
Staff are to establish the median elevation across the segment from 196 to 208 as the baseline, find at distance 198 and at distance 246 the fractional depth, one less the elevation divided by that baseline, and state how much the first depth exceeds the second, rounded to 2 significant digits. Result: -0.15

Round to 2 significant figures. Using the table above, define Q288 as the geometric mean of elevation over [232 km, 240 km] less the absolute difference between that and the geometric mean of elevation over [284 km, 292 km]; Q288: 1.2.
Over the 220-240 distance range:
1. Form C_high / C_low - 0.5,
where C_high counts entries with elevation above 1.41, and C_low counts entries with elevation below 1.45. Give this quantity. 1.2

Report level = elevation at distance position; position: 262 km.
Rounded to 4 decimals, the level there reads 0.6812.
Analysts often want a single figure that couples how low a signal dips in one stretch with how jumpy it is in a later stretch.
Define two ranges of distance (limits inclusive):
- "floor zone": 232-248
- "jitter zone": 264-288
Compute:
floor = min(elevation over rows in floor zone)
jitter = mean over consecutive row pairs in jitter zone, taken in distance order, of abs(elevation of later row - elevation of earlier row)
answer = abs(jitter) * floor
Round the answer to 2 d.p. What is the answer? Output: 0.28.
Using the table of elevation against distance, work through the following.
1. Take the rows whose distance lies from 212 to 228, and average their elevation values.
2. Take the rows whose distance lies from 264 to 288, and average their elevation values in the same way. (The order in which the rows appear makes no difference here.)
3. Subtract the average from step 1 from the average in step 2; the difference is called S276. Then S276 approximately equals -0.5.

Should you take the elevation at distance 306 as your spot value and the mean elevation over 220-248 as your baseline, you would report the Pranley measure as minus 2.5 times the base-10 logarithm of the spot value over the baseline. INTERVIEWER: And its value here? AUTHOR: -0.2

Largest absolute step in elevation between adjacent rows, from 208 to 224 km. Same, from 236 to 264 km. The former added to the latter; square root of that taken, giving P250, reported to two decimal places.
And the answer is 0.58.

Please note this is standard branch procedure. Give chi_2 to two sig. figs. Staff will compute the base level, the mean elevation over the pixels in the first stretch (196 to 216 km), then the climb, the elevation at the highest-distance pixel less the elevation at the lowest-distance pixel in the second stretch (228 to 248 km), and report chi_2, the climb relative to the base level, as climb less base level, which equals -1.6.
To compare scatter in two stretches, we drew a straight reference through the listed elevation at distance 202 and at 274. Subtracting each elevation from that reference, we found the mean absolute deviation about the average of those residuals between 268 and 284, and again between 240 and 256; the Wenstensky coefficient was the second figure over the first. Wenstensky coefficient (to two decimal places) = 0.20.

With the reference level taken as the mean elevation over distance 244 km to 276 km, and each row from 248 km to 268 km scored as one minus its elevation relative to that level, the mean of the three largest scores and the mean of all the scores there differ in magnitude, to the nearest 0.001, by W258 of 0.222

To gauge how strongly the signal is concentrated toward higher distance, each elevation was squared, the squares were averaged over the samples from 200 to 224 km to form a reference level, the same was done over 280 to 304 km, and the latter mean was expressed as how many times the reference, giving 1.2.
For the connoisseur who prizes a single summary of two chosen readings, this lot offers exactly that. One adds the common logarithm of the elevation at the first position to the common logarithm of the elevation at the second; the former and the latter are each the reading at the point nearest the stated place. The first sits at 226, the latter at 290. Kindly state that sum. 0.41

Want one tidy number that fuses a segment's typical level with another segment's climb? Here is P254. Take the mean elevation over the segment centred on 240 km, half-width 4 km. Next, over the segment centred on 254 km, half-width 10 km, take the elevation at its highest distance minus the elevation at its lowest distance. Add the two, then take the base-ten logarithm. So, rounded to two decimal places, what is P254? -0.11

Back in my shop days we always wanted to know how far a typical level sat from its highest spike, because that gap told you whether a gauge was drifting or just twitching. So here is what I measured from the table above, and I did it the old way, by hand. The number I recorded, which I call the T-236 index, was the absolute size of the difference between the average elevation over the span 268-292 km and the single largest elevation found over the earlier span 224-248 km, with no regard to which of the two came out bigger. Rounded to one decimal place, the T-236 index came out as 0.3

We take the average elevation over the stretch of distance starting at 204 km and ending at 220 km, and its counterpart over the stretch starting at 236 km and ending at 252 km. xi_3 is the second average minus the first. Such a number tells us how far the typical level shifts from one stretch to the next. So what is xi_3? -0.2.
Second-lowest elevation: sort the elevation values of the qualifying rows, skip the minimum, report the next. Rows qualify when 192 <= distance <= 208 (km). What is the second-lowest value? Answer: 1.466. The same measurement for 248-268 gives 0.6812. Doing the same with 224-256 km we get 1.226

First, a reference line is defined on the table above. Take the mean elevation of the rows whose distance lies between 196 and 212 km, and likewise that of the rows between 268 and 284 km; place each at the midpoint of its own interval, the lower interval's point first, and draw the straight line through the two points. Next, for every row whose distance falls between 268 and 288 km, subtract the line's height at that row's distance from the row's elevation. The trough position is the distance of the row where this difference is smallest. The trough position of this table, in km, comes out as 270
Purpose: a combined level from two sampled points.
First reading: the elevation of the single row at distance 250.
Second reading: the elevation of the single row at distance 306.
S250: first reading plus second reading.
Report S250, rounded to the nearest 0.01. 2.97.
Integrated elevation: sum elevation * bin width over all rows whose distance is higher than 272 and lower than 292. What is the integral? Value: 26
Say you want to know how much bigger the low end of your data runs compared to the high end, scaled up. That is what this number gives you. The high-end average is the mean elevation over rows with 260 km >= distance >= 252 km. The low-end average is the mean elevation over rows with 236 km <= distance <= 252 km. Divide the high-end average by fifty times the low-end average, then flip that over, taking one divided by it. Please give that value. 66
